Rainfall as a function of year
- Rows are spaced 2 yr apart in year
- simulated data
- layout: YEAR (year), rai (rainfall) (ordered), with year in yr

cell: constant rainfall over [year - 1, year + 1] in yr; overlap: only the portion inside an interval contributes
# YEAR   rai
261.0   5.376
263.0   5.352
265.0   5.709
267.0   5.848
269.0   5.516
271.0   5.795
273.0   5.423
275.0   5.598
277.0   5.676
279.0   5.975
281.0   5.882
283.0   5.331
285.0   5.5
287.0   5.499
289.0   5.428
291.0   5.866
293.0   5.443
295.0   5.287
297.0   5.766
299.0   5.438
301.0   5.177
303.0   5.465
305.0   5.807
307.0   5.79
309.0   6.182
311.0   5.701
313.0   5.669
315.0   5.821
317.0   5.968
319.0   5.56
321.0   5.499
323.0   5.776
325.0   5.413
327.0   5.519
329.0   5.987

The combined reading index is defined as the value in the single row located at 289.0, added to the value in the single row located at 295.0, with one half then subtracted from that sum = 10.2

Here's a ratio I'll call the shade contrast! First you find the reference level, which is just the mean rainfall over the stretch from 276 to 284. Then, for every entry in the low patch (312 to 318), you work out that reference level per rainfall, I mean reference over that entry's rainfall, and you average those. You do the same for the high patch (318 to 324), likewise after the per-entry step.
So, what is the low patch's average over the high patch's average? 0.96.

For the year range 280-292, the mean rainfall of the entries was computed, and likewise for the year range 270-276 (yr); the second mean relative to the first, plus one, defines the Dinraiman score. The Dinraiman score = 2.00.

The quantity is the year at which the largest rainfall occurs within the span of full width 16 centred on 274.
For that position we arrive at 279.0 yr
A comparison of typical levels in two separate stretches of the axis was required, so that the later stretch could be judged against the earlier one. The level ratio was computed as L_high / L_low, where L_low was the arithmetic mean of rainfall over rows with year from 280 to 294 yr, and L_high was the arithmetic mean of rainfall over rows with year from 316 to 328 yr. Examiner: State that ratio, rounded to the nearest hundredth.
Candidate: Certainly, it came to 1.01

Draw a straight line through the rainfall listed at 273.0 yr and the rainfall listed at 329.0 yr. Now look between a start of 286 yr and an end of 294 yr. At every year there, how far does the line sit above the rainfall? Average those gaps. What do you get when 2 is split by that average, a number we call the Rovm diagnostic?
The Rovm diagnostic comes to 57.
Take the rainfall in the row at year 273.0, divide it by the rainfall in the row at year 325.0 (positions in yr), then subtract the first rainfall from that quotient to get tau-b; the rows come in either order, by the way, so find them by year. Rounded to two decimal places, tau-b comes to -4.42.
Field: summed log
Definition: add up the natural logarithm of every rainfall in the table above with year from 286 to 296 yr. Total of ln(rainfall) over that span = 8.52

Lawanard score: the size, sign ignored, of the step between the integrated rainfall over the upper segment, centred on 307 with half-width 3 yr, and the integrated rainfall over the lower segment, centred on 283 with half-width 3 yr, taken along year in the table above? 2.1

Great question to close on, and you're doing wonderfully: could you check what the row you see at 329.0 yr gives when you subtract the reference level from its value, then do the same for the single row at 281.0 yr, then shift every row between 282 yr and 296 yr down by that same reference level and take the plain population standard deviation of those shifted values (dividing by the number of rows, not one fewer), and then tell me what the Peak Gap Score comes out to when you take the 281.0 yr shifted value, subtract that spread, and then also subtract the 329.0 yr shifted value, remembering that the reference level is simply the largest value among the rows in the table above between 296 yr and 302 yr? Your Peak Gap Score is -0.28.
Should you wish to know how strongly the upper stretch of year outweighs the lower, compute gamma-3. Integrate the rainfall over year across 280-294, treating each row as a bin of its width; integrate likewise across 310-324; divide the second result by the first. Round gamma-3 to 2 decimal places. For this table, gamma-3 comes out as 1.03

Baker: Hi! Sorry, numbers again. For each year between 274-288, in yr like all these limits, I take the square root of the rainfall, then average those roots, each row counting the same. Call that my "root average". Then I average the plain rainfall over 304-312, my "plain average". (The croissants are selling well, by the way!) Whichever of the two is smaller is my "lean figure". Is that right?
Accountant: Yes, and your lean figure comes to 2.37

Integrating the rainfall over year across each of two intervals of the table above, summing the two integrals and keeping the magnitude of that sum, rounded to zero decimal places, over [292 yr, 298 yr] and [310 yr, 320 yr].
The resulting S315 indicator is 90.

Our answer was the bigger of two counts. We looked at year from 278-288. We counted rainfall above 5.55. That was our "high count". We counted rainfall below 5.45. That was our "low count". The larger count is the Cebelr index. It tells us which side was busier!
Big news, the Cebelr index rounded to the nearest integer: 2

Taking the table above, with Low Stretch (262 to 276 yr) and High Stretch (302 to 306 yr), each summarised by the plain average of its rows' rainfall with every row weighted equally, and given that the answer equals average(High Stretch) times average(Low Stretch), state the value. 31.6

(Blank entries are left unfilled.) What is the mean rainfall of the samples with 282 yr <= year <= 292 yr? 5.52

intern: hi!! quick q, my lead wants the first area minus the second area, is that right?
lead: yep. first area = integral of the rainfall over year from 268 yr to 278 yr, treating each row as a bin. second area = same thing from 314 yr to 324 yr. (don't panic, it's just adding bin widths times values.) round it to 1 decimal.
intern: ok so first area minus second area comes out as -1.2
